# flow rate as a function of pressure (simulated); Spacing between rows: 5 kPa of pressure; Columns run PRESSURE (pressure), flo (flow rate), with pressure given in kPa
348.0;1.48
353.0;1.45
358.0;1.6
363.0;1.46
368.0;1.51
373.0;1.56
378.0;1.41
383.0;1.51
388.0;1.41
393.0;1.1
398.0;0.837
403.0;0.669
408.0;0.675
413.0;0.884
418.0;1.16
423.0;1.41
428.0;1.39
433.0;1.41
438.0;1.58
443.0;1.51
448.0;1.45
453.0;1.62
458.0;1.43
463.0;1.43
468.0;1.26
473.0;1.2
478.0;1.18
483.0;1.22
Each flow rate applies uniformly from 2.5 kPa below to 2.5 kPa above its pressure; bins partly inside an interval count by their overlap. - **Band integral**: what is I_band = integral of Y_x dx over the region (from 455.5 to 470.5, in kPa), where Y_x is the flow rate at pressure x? 21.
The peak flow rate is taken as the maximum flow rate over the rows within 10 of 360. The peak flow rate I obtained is 1.6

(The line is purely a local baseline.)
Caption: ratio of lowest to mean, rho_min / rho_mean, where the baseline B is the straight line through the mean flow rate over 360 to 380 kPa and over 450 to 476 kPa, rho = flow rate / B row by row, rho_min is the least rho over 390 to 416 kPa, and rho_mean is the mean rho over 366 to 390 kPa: 0.46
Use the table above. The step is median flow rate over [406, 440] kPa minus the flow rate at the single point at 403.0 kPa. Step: 0.72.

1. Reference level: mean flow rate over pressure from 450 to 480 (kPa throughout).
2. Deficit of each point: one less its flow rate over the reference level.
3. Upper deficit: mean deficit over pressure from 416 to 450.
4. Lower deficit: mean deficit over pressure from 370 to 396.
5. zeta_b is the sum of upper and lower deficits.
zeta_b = -0.1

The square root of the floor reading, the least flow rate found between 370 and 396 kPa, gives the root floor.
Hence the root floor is 1.05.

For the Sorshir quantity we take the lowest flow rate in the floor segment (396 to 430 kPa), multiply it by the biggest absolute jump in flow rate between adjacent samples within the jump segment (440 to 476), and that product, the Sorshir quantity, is 0.13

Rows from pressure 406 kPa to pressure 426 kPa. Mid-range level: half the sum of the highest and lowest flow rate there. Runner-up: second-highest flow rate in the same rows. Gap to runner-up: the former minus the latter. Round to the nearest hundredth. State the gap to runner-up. -0.12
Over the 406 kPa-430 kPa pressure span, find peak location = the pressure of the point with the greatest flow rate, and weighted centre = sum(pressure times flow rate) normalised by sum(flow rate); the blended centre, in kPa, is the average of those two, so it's 421.4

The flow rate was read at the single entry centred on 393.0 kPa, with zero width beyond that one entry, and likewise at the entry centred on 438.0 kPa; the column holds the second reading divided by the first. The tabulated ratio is 1.4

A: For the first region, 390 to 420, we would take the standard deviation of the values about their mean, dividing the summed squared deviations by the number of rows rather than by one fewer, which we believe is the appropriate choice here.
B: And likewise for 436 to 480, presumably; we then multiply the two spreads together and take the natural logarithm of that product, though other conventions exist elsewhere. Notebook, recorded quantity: -3.56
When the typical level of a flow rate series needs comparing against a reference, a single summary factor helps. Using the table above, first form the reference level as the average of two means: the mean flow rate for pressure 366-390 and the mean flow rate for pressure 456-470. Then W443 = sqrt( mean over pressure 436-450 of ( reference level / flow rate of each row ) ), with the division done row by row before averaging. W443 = 0.97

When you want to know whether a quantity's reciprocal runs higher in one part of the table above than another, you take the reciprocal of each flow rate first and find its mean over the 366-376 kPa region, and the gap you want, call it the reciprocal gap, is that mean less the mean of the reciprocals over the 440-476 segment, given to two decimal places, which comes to -0.06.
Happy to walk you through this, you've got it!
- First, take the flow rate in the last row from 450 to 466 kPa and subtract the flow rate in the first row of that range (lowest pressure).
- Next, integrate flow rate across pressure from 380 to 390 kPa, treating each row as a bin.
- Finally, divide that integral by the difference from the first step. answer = -77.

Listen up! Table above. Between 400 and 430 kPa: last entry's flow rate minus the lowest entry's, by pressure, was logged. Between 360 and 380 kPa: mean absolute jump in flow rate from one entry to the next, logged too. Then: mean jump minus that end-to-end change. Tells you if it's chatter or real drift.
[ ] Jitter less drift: -0.6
